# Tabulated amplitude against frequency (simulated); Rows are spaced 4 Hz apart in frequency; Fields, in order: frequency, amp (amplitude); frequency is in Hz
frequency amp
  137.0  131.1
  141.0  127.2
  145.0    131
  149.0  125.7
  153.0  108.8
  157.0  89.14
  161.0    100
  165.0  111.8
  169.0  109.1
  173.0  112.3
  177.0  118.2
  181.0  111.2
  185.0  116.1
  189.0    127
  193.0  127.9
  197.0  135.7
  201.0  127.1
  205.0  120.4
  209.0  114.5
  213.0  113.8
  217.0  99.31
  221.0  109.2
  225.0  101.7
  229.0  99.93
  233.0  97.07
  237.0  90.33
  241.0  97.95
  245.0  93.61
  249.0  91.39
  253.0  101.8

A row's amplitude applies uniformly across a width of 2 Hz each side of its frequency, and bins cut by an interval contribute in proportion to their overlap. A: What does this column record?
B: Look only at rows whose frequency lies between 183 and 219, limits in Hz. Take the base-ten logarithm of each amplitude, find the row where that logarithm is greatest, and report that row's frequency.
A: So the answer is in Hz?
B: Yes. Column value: 197.0 Hz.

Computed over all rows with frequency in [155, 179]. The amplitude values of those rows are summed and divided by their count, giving 107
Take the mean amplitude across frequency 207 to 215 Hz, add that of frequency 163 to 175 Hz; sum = 225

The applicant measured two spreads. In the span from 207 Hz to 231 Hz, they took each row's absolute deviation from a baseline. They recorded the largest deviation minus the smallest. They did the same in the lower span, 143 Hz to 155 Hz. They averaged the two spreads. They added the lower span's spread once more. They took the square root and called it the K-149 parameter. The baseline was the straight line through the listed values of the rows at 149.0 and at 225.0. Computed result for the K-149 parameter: 5.3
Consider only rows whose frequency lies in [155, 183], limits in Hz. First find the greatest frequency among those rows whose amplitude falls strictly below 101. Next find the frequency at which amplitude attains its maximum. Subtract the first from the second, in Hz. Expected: 16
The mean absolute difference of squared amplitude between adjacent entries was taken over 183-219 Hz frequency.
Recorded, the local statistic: 1686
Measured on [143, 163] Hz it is 2817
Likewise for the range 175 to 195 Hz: 1400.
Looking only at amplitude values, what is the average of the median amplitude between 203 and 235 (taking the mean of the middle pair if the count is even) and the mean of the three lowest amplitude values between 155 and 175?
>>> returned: 102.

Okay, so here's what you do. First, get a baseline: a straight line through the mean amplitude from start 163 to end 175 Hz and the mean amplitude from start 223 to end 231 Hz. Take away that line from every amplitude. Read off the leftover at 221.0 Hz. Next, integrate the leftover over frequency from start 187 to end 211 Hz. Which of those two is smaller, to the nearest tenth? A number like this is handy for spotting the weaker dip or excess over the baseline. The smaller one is 7.3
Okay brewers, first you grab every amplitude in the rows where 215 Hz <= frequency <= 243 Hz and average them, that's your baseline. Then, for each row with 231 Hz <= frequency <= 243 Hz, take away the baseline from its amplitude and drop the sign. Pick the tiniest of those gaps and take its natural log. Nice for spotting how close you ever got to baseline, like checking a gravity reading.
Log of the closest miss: 0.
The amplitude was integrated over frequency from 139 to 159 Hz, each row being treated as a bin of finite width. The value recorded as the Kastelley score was 2327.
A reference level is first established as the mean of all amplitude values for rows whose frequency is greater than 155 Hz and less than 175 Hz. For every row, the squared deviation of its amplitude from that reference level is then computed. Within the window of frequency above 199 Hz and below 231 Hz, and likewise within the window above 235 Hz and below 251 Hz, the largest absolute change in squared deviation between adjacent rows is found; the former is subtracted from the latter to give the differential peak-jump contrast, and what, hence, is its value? -101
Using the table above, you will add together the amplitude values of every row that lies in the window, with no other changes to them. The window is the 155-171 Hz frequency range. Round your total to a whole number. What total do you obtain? 410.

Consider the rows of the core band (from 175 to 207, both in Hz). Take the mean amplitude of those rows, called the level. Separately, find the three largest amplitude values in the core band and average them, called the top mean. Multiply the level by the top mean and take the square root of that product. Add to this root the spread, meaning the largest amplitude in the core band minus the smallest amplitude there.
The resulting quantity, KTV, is 151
